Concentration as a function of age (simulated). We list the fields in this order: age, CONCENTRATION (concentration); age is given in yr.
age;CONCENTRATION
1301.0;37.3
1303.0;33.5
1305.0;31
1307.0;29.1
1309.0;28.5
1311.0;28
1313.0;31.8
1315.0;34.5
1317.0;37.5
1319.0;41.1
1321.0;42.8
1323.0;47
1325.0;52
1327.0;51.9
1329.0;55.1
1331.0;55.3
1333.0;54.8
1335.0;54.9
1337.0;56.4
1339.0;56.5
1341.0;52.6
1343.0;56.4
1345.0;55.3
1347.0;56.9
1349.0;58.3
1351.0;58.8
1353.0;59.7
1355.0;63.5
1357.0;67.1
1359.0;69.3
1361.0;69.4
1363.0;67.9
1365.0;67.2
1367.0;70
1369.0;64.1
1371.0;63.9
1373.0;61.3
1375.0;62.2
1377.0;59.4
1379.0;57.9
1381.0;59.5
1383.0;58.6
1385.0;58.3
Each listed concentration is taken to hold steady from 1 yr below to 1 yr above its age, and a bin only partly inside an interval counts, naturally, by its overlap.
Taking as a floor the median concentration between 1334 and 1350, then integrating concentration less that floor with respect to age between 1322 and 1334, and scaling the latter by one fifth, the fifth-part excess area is -9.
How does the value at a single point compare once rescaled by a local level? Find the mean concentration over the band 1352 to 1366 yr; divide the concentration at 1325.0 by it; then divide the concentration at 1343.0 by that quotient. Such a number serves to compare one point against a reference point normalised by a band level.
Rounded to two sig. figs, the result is 72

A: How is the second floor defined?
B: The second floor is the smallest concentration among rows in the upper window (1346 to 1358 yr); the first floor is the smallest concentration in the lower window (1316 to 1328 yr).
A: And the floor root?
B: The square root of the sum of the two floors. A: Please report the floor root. 9.72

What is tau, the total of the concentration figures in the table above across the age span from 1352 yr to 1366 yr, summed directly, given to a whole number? 464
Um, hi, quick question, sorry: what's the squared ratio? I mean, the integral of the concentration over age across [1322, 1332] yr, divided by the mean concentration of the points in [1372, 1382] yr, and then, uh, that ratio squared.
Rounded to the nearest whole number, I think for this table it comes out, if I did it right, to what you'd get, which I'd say 76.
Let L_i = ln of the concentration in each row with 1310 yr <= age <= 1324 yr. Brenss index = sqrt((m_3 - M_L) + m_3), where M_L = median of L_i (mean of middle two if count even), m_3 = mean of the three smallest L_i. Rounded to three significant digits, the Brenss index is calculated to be 1.81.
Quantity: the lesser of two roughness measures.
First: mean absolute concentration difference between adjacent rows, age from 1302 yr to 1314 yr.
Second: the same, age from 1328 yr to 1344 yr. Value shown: 1.44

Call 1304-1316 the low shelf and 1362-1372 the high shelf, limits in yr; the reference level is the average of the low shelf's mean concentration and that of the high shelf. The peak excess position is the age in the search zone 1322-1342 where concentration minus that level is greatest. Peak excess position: 1339.0 yr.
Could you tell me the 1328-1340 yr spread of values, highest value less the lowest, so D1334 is 1.7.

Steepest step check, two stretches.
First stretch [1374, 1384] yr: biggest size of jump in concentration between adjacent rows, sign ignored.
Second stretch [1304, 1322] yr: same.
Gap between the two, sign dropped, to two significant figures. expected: 1.0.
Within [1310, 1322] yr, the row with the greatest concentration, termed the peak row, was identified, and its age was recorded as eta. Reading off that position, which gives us 1321.0 yr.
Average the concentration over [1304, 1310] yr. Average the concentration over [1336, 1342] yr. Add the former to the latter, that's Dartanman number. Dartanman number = 85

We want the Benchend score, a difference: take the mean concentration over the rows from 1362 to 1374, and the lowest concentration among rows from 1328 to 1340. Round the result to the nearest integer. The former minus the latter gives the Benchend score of 11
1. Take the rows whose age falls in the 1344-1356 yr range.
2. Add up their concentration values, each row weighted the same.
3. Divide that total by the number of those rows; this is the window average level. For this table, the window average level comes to 59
